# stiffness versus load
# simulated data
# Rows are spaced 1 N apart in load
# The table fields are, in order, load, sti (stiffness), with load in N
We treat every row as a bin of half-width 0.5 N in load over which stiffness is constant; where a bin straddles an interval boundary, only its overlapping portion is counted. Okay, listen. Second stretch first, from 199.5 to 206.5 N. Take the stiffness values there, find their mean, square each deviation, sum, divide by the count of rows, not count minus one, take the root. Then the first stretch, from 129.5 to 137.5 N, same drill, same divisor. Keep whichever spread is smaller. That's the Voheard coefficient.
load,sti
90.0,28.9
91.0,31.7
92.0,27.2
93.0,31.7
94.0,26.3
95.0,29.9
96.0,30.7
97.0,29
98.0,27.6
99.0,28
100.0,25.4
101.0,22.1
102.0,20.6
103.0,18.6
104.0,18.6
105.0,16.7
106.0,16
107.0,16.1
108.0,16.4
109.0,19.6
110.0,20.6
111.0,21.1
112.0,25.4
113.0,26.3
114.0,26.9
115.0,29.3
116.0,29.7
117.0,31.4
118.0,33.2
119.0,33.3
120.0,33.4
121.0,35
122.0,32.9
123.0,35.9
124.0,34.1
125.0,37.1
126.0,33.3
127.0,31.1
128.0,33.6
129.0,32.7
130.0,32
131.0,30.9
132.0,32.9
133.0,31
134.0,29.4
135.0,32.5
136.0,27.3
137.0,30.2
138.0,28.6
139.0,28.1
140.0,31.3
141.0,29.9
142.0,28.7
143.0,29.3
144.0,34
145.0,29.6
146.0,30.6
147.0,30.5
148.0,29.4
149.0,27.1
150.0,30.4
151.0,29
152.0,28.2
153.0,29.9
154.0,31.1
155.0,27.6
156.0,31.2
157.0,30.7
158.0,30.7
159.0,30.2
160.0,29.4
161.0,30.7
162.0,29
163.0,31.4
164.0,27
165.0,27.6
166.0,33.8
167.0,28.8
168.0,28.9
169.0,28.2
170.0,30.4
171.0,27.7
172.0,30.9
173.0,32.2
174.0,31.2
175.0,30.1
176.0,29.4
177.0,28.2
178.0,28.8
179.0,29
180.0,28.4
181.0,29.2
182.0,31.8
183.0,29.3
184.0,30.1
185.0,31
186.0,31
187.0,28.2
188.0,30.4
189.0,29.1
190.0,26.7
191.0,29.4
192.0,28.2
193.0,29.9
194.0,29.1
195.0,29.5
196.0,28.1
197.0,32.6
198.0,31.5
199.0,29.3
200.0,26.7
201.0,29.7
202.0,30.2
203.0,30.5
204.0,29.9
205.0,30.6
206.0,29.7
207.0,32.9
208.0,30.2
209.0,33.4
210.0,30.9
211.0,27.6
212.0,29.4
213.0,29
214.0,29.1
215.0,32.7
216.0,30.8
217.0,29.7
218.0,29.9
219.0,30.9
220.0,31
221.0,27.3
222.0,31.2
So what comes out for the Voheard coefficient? 1.2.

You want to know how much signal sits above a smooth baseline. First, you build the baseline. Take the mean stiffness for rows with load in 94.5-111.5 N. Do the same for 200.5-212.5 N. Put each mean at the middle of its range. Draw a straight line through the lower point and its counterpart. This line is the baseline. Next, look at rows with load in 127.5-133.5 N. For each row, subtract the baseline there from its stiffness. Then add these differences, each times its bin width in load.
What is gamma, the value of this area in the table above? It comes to 47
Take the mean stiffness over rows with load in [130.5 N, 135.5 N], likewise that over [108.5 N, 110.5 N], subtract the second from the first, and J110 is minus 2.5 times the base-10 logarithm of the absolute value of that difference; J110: -2.6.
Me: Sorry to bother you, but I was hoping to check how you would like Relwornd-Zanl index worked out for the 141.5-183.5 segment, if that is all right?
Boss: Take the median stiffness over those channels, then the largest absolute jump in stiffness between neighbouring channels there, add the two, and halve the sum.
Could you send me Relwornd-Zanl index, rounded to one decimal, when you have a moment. 17.8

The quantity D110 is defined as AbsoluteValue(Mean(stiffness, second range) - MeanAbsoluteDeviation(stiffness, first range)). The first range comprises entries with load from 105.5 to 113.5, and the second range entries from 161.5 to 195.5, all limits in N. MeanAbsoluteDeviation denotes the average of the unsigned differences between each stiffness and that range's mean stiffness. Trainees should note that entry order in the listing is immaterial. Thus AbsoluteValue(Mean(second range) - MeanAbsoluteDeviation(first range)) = 26.4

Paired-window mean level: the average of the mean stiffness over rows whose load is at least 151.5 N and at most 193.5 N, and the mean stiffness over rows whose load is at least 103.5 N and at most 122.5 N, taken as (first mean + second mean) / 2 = 27.5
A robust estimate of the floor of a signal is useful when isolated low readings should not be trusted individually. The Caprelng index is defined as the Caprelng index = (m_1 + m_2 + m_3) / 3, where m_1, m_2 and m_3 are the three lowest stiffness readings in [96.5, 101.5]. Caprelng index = 25.0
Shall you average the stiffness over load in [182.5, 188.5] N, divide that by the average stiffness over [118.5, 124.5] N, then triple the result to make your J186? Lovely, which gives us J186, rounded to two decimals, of 2.64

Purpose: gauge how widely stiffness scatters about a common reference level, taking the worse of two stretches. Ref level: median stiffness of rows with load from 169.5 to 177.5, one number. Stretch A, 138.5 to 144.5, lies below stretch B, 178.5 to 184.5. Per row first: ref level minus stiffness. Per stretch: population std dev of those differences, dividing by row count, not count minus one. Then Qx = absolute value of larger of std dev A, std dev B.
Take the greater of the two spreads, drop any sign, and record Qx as 1.97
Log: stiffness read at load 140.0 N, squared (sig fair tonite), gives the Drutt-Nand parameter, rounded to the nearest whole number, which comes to 980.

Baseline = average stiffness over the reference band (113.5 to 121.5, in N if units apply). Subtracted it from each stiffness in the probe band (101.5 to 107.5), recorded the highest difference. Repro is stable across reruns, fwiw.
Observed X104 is -11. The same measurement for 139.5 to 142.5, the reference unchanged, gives 0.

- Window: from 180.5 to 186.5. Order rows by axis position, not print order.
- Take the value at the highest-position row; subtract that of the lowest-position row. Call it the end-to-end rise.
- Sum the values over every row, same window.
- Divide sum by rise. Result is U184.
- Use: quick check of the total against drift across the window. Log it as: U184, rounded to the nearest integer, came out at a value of 101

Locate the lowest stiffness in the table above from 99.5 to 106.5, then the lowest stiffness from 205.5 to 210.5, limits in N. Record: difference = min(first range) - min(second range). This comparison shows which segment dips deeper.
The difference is -14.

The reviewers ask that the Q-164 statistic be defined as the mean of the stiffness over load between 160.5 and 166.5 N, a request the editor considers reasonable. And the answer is 29.9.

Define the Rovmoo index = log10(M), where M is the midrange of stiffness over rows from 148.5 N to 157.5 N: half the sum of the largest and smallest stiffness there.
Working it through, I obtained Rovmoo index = 1.46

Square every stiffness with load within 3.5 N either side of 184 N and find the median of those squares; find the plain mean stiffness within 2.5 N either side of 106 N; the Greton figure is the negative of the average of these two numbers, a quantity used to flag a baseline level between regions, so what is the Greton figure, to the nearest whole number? -461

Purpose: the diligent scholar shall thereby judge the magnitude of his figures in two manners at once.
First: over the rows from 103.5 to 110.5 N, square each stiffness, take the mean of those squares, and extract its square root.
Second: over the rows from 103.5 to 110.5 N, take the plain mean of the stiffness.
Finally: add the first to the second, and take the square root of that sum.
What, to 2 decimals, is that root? 5.96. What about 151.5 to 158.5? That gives 7.74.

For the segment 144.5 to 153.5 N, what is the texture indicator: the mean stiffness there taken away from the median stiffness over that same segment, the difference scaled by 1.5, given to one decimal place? 0.3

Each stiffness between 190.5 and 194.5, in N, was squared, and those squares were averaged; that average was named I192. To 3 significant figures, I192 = 850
